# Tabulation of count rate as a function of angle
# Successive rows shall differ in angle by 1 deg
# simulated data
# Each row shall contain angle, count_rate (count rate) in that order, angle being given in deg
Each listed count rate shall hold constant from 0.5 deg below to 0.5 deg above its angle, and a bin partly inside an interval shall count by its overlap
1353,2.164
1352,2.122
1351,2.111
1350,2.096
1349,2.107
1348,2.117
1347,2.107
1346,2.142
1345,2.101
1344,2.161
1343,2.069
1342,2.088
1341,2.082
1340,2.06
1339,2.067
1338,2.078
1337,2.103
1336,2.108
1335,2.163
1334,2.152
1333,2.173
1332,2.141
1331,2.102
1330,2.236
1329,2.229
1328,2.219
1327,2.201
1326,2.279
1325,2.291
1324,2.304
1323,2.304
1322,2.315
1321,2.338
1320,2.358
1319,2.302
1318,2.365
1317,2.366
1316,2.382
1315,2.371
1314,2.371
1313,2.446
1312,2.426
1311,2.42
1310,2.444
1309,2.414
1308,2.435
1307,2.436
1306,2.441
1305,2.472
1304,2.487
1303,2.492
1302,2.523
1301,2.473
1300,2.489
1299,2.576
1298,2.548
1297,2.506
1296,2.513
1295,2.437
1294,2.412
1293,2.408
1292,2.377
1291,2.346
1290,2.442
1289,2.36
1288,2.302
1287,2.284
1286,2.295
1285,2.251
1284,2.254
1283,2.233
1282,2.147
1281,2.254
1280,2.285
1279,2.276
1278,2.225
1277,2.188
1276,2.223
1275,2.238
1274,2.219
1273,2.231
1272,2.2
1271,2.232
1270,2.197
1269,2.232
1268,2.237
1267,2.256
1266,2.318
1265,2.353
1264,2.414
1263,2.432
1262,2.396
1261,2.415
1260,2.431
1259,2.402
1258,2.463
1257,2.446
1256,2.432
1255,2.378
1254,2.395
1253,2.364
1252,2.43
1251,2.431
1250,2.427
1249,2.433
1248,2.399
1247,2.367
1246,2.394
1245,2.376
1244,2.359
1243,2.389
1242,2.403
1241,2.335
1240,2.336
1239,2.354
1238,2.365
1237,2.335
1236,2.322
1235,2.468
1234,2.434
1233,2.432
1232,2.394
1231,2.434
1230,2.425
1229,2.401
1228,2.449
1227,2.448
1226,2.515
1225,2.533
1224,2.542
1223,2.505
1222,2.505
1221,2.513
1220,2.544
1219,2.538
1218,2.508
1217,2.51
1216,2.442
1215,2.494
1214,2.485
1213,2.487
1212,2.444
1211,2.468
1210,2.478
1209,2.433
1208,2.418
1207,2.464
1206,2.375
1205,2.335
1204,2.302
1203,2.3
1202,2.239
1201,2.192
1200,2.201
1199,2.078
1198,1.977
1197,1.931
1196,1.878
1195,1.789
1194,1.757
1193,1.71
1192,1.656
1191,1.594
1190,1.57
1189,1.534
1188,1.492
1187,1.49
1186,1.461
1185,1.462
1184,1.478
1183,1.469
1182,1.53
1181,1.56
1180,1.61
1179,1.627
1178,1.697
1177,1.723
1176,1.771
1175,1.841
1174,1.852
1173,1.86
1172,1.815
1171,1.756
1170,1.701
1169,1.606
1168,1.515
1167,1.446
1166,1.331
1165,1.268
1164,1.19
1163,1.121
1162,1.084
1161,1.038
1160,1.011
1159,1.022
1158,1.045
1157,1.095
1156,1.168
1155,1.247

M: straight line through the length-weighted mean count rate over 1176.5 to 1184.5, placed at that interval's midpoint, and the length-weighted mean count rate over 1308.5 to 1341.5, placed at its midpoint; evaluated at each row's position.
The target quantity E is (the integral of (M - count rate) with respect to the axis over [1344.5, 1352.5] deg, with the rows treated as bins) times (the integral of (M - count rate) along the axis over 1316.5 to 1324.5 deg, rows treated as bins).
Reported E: -2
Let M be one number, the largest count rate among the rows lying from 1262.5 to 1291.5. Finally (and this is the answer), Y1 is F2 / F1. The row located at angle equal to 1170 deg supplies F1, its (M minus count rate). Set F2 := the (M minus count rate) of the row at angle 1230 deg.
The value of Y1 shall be 0.02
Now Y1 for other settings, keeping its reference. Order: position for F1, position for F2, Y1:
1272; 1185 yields 4.05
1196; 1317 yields 0.13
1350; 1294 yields 0.09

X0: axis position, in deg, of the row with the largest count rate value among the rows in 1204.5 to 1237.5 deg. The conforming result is 1220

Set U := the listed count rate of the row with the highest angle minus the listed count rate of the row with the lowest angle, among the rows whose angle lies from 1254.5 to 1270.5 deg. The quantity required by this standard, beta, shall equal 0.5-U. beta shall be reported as 0.7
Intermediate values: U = -0.2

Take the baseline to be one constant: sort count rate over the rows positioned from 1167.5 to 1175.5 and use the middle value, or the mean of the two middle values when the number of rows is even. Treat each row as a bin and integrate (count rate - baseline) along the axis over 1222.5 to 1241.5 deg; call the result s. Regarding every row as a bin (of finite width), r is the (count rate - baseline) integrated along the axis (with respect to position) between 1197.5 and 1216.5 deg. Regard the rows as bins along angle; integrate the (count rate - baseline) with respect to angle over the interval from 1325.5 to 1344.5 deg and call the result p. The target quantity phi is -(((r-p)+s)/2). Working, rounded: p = 7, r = 10.7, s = 12.1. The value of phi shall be -8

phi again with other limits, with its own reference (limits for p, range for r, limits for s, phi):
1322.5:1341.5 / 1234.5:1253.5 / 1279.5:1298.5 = -7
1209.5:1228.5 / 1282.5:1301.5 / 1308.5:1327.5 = -4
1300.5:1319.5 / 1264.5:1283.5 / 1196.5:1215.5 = -3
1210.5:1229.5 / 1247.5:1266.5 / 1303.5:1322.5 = -5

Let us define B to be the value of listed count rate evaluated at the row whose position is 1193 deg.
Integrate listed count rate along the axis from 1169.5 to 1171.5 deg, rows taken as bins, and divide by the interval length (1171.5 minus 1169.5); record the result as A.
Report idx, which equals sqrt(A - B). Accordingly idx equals 0.14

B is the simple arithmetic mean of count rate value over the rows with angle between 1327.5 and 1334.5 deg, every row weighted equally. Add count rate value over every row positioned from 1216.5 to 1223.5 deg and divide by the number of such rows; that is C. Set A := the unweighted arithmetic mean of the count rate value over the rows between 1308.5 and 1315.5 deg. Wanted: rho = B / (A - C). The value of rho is -21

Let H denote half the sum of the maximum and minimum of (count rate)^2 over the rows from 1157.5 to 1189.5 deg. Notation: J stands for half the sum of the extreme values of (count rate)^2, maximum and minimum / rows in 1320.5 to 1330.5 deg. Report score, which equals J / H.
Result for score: 2.3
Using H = 2.2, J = 5.16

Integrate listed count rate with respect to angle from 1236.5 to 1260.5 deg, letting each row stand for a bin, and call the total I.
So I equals 57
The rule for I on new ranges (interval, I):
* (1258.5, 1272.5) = 33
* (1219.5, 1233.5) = 35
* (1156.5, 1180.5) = 35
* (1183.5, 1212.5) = 58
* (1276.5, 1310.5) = 81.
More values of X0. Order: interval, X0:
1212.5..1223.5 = 1220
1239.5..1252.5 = 1249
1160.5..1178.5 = 1173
